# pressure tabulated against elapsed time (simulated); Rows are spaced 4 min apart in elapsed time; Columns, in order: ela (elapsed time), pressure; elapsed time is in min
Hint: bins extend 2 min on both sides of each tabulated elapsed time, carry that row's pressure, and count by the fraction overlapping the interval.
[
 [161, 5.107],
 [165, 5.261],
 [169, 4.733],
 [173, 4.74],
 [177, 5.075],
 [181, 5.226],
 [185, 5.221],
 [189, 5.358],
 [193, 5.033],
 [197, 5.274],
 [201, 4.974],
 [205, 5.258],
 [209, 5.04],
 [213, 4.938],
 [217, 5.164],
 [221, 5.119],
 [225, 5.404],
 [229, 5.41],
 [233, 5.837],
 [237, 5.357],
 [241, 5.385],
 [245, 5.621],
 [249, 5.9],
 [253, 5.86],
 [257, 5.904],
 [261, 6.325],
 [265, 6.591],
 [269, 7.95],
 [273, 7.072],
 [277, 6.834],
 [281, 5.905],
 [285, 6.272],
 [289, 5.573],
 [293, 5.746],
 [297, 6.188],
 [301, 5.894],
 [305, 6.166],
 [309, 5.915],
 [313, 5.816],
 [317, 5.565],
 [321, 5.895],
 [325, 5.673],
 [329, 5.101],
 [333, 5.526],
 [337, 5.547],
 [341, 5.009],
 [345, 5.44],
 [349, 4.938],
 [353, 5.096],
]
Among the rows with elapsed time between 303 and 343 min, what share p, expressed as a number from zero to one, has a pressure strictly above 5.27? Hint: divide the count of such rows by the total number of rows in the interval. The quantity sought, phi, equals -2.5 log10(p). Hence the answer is 0.24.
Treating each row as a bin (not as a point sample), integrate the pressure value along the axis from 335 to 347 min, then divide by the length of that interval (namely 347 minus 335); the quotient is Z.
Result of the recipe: 5.33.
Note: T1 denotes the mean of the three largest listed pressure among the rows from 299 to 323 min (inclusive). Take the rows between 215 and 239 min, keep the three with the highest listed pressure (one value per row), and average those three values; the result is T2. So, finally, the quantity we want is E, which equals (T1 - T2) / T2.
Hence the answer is 0.08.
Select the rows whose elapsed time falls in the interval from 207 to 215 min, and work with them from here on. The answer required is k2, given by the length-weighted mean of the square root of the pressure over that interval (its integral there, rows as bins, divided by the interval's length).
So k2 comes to 2.23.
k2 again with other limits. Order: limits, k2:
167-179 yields 2.20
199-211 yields 2.26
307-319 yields 2.40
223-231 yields 2.33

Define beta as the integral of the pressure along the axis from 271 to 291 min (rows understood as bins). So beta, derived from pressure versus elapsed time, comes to 127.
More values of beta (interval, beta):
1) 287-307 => 118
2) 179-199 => 104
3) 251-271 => 131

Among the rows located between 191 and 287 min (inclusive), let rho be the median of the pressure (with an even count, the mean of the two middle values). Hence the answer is 5.5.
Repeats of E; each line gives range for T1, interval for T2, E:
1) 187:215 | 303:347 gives -0.12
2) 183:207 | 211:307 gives -0.27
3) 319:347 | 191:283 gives -0.22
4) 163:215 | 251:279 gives -0.27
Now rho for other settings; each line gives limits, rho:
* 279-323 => 5.9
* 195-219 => 5.1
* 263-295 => 6.4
